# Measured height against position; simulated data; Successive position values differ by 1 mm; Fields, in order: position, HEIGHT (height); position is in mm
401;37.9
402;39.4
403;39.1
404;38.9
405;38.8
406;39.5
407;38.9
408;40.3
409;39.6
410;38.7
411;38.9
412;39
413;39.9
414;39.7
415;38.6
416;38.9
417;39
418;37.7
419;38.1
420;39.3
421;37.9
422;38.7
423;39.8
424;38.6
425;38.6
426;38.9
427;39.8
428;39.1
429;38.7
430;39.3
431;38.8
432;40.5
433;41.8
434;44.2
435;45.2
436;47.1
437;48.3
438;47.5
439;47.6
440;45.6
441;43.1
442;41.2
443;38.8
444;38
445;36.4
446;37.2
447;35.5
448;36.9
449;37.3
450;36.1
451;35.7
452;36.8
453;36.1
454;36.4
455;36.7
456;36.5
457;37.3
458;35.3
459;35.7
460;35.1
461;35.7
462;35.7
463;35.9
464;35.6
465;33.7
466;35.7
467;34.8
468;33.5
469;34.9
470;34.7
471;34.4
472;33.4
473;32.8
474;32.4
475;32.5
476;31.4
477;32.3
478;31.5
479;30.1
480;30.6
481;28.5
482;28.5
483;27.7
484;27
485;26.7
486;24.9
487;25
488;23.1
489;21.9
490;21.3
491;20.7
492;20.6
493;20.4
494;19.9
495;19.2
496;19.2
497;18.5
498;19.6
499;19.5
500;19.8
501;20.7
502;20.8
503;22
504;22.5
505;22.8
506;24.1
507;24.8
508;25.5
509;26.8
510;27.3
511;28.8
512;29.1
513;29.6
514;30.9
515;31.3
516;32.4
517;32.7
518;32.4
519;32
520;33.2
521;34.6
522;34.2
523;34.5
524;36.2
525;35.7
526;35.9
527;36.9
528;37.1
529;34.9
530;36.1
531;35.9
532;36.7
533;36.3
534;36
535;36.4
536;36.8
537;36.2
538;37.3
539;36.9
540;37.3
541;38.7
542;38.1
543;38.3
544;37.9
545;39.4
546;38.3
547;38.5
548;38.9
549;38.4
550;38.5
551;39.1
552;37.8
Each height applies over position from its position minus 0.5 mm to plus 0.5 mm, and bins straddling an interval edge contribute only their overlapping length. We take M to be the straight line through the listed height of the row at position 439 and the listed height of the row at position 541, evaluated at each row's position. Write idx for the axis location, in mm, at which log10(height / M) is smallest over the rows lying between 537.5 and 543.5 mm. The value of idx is 539 mm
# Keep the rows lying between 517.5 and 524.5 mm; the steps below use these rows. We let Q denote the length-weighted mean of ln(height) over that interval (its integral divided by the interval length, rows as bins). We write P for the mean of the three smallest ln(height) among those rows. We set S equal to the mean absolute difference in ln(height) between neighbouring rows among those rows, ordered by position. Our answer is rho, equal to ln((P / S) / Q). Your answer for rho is 3.62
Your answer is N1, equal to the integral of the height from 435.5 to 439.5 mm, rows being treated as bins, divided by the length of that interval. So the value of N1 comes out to 48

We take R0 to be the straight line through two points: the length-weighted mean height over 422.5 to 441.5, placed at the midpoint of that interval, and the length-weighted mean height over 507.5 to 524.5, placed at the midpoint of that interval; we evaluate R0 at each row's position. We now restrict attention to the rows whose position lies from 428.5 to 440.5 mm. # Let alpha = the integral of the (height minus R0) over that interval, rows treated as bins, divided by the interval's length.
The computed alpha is 2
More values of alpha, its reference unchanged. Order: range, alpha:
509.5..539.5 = 4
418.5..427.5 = -5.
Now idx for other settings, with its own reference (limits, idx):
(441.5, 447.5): 447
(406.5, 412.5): 407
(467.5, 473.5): 473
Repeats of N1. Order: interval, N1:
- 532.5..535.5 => 36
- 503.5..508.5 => 24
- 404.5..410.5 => 39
